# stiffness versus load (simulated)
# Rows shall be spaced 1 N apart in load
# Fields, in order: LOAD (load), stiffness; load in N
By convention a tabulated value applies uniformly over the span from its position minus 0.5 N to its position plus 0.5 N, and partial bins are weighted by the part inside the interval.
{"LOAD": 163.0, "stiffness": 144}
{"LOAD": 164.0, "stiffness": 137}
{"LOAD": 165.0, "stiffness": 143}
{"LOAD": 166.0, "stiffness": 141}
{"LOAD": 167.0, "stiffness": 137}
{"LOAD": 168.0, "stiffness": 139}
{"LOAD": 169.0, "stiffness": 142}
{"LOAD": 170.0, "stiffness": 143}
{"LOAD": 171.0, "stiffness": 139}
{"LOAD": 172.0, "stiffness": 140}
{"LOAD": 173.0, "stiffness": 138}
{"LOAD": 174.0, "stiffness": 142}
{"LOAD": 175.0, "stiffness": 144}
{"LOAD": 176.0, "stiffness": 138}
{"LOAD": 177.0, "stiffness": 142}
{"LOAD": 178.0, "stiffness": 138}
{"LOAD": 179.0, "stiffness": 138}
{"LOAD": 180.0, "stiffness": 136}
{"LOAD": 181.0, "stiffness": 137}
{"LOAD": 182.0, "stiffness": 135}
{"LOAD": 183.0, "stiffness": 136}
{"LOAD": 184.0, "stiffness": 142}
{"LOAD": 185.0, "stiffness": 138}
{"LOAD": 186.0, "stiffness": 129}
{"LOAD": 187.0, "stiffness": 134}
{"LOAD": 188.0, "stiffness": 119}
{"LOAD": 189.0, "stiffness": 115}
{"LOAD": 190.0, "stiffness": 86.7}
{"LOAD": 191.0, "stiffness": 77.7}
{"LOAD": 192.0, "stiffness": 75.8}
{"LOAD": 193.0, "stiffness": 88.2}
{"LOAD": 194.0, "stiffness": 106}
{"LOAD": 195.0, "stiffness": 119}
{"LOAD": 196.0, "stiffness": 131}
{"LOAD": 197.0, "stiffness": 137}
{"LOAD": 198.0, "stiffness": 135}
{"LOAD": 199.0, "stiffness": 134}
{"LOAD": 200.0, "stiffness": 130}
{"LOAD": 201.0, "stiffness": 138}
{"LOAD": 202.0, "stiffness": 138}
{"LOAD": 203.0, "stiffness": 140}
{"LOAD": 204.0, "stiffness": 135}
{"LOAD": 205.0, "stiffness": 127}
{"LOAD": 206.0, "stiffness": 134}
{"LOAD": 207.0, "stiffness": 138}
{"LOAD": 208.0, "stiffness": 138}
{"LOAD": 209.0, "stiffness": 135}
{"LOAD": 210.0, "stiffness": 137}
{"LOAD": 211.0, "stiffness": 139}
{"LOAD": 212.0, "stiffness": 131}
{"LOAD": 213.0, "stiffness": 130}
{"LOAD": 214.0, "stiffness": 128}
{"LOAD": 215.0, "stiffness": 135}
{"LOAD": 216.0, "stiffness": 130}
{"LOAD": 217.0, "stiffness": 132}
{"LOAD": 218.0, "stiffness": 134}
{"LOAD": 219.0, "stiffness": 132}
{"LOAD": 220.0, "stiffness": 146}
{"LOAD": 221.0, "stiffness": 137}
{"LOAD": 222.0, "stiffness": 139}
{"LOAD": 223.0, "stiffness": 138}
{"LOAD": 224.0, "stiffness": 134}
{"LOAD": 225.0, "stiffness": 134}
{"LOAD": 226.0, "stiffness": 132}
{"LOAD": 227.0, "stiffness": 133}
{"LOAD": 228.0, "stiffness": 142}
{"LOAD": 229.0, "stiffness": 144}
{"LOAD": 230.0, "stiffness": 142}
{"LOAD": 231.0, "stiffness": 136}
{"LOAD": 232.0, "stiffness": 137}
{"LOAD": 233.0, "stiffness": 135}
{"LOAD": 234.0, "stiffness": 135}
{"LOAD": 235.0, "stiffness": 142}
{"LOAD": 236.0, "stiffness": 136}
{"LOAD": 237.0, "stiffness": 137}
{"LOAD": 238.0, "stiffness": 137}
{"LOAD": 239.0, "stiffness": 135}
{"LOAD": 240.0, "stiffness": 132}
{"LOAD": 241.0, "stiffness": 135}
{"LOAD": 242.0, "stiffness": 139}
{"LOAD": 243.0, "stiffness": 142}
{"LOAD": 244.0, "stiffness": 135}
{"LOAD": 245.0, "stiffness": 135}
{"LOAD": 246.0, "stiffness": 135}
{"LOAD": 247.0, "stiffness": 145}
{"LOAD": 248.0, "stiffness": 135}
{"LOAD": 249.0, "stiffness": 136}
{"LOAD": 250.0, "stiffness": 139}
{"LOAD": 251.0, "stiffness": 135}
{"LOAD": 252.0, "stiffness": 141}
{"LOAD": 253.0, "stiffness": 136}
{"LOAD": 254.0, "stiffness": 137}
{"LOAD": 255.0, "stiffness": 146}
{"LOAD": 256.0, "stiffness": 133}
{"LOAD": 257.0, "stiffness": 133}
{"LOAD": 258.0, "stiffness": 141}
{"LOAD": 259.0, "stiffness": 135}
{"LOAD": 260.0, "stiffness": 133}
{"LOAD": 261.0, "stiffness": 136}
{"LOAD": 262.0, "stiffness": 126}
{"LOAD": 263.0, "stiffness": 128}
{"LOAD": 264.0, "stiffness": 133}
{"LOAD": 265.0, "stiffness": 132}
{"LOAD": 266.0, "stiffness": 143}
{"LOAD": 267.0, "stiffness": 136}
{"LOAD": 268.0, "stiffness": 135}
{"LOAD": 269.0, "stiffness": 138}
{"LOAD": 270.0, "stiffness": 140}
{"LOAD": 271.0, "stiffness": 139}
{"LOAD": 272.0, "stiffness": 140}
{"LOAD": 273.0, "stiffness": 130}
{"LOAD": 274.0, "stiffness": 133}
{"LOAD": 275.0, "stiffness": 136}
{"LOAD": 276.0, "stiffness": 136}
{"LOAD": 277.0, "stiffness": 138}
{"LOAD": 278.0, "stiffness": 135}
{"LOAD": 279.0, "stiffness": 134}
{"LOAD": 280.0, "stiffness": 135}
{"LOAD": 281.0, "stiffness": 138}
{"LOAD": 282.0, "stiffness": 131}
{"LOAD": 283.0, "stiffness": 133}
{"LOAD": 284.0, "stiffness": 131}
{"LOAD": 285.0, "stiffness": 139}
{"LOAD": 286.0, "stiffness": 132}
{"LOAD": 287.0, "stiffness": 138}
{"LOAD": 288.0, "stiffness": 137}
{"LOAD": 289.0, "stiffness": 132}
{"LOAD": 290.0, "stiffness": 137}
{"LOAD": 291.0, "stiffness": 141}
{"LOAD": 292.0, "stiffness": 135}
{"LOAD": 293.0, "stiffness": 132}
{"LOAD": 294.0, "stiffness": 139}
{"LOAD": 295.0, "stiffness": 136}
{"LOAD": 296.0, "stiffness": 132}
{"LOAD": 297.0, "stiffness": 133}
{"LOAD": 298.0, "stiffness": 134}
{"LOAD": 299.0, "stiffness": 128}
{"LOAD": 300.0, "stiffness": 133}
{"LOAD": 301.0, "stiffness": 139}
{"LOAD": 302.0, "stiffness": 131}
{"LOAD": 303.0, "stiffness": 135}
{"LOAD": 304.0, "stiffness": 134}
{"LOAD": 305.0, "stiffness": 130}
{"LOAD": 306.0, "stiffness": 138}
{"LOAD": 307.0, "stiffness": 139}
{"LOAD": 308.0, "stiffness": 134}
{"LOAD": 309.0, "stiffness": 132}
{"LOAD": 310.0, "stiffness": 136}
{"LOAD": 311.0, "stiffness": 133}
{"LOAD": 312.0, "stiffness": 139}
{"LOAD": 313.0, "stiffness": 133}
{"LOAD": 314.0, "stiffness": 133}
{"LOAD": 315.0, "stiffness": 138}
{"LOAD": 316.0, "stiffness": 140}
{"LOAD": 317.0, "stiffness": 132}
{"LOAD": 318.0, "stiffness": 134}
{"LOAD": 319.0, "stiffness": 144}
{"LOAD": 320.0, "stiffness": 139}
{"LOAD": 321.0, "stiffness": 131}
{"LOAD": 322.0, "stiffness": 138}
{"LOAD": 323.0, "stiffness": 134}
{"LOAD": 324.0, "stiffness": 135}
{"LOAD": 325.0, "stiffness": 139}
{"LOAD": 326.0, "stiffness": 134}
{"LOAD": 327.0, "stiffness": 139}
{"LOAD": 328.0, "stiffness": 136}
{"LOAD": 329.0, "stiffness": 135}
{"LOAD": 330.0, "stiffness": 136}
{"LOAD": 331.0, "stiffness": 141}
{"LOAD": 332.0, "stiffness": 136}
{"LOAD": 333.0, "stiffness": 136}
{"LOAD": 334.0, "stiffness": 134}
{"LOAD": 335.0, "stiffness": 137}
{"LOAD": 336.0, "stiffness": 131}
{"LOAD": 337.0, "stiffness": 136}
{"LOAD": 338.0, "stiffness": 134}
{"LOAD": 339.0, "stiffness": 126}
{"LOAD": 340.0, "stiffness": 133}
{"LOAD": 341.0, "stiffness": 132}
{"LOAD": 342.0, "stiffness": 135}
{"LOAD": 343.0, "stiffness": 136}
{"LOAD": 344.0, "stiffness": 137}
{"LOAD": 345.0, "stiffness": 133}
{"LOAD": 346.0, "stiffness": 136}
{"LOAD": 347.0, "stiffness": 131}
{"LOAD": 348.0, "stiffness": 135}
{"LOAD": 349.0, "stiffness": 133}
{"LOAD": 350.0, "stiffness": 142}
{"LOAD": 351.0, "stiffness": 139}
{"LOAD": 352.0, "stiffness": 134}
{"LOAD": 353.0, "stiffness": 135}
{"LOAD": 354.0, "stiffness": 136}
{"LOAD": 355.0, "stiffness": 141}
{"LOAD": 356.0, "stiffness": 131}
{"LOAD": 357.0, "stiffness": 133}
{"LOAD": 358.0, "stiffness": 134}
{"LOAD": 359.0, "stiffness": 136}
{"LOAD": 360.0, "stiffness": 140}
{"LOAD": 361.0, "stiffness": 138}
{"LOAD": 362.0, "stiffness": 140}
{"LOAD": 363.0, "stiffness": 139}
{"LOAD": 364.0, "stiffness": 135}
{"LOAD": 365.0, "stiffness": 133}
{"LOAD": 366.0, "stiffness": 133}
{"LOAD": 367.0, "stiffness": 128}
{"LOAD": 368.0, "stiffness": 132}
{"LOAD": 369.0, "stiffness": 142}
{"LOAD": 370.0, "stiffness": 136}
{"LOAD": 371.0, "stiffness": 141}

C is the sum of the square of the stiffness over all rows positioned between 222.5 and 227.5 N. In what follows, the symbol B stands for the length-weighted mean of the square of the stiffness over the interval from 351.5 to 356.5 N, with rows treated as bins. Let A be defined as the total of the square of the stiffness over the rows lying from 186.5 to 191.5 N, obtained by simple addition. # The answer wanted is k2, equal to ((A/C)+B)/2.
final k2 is 9172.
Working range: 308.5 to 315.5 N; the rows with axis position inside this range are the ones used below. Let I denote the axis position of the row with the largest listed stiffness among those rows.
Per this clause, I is 312.0 N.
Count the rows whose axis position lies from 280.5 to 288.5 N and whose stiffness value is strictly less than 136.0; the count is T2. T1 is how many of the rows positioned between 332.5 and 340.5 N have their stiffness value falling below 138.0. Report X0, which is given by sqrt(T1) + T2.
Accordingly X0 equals 6.8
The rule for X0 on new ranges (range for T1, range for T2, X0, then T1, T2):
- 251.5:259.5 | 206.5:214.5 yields 6.2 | 5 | 4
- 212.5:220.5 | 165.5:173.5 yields 2.6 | 7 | 0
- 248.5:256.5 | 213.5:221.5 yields 8.2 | 5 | 6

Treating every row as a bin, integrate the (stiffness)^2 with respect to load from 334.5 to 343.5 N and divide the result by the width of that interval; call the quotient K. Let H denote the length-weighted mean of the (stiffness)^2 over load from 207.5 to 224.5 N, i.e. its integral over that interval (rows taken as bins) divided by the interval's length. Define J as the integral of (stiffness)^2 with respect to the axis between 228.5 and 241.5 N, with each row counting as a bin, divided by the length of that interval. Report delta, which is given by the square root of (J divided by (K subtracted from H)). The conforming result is 6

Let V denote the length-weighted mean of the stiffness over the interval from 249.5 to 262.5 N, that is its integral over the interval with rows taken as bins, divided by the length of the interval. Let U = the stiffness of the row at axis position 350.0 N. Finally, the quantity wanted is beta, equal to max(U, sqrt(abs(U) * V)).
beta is 142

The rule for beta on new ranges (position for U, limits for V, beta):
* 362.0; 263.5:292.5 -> 140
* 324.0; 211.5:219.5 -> 135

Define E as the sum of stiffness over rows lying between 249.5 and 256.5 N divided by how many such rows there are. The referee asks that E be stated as 138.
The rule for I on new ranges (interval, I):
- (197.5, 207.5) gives 203.0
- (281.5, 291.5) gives 291.0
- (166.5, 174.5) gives 170.0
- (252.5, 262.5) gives 255.0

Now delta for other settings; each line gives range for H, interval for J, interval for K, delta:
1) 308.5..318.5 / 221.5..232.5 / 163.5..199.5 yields 4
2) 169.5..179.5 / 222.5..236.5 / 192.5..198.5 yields 2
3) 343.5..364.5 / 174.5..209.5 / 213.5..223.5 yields 8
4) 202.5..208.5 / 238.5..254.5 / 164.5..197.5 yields 4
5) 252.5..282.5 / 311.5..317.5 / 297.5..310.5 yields 7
